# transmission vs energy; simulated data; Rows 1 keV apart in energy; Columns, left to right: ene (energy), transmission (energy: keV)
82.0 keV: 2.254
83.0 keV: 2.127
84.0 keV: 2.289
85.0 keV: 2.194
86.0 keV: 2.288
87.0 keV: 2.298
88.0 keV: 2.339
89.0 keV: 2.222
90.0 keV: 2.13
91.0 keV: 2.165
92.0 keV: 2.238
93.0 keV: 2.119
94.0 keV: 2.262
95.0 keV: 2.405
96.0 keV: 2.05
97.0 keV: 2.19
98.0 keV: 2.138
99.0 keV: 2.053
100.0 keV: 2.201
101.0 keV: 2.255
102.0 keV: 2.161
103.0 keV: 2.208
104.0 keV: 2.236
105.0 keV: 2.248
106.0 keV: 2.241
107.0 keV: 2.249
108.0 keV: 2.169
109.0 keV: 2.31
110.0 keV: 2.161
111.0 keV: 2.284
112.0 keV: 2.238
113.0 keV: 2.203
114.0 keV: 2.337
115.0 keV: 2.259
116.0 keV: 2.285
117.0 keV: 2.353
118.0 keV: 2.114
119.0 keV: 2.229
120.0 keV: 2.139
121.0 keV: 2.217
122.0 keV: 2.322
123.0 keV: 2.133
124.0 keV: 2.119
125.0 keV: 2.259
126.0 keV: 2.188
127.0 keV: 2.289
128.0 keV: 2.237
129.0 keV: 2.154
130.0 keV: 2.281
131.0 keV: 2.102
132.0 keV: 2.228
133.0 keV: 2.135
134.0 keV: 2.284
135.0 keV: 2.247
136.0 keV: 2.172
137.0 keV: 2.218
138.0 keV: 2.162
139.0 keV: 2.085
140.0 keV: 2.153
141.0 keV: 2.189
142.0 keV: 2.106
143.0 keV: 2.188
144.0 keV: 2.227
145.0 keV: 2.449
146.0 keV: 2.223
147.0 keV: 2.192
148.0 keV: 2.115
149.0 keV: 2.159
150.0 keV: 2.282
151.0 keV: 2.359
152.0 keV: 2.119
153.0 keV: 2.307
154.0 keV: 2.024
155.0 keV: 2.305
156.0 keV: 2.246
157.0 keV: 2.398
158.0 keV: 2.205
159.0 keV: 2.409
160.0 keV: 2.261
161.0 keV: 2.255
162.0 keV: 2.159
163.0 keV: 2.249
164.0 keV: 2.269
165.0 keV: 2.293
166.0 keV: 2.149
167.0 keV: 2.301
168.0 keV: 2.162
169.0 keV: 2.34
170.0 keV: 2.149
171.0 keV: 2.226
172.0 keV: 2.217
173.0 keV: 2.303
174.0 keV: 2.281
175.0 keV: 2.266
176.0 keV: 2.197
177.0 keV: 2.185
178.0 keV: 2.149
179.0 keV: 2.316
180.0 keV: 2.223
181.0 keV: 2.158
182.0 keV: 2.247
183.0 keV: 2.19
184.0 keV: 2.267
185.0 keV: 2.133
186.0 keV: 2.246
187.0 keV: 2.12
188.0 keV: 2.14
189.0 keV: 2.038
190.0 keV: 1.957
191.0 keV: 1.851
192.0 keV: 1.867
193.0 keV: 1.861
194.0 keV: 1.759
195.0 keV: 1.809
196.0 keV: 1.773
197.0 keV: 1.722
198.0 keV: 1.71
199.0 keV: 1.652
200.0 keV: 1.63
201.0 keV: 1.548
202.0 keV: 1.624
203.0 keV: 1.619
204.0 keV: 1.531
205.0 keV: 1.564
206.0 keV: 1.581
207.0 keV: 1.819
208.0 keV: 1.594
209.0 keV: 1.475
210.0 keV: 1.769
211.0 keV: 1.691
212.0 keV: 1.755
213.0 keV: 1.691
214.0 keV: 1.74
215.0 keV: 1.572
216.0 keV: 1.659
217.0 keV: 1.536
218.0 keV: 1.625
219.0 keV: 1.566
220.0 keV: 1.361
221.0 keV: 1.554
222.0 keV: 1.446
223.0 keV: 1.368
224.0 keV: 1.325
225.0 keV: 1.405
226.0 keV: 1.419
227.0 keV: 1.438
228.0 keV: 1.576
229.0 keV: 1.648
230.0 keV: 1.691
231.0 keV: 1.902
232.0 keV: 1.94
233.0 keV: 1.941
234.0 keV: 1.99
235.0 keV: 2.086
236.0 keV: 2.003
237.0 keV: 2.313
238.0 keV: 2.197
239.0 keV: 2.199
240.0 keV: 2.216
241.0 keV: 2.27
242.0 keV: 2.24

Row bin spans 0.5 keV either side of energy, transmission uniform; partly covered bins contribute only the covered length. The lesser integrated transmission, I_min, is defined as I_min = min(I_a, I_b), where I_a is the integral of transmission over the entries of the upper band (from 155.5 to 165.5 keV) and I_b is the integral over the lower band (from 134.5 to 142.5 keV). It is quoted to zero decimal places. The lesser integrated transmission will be 17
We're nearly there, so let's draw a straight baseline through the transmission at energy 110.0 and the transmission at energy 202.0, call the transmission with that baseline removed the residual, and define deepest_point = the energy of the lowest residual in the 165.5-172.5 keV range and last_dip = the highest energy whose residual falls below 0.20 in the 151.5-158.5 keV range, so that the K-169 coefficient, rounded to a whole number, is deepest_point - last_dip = 12 keV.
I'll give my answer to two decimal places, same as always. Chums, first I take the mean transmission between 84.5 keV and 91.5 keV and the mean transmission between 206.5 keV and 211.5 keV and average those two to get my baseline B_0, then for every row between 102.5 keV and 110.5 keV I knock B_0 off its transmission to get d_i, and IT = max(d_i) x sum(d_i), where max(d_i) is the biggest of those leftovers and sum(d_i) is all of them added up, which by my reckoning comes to 0.79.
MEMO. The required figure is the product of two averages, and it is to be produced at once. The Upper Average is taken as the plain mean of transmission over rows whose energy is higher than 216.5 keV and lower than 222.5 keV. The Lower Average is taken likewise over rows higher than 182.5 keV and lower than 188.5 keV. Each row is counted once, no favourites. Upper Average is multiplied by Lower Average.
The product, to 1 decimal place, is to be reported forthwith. 3.3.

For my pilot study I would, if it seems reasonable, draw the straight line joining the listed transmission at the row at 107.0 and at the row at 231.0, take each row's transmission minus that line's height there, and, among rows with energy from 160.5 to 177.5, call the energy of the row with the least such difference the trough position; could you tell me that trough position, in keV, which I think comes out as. 162.0 keV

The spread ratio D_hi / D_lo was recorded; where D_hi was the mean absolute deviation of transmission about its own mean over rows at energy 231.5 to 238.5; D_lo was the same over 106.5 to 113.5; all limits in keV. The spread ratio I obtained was 2.5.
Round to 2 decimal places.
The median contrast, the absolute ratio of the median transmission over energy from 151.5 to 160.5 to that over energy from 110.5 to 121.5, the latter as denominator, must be 1.01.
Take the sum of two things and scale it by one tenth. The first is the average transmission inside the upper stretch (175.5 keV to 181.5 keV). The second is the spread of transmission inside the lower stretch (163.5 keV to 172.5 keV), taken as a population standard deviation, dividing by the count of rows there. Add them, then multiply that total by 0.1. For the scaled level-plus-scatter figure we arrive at 0.23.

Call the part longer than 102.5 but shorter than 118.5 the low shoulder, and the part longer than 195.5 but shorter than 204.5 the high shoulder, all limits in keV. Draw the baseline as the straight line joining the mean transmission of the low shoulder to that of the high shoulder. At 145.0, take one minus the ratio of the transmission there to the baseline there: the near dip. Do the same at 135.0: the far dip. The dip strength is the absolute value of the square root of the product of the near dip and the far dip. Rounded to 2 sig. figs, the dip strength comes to 0.13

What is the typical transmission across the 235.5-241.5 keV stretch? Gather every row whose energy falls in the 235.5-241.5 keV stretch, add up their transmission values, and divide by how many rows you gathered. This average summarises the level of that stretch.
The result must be 2.20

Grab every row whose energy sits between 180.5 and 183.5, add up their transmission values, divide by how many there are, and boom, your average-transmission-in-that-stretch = 2.198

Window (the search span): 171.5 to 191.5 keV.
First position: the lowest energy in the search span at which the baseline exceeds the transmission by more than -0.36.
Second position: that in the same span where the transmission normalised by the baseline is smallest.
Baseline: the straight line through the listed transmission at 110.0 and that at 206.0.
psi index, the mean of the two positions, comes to 190.0 keV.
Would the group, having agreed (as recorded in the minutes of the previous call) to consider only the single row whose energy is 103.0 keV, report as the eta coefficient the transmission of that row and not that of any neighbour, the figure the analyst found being 2.208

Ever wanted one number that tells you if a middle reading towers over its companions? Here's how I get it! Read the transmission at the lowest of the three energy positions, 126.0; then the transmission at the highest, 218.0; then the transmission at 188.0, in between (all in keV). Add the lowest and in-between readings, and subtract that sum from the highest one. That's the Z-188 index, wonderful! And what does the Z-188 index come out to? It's -2.7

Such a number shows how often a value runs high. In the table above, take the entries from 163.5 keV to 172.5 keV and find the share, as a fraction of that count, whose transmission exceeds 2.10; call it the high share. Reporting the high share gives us 1.00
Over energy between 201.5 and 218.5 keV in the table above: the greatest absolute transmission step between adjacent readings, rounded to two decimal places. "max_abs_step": 0.29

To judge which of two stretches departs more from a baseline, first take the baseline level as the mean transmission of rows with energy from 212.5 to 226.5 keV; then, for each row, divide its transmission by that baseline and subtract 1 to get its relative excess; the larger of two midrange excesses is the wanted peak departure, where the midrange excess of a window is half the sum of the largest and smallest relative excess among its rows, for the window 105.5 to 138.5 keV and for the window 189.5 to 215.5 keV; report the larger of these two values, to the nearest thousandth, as 0.466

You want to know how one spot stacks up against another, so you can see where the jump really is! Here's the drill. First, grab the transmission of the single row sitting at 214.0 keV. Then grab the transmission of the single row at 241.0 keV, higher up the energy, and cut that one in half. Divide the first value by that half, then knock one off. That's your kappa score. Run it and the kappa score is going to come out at 0.53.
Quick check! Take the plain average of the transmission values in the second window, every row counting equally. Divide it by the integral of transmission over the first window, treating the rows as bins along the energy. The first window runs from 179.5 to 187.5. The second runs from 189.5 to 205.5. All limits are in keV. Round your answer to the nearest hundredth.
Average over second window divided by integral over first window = 0.10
